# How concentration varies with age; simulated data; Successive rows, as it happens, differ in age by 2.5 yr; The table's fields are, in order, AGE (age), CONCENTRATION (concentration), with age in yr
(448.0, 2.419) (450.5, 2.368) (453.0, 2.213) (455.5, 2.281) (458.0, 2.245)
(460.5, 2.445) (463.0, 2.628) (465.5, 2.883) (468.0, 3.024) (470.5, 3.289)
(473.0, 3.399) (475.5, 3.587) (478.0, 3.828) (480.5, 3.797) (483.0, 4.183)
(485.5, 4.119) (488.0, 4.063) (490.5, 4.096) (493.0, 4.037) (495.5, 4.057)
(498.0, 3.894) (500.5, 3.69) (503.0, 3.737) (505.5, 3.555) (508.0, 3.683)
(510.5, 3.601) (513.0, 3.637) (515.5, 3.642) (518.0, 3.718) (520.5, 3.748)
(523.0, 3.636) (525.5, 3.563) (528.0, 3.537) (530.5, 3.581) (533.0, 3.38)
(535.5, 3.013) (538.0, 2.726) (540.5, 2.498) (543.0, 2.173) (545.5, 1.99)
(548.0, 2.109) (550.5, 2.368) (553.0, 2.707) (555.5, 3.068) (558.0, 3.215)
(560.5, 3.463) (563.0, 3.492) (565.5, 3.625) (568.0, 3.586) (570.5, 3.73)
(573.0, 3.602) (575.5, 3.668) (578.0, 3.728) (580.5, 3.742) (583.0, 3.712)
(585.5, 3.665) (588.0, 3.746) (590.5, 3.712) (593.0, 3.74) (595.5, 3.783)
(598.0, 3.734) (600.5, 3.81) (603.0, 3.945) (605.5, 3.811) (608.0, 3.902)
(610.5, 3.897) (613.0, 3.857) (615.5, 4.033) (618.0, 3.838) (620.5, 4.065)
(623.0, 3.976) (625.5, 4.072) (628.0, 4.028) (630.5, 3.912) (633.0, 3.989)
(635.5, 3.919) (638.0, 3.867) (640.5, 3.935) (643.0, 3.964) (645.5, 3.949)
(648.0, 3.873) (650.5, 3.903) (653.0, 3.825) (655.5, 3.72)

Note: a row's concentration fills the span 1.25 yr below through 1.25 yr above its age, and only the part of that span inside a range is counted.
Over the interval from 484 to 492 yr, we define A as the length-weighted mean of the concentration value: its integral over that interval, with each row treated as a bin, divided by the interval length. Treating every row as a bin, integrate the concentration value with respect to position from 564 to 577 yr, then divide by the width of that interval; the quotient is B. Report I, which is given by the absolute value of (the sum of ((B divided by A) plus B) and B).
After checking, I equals 8.2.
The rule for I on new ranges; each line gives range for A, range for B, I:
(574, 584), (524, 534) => 8.0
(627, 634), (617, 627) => 9.0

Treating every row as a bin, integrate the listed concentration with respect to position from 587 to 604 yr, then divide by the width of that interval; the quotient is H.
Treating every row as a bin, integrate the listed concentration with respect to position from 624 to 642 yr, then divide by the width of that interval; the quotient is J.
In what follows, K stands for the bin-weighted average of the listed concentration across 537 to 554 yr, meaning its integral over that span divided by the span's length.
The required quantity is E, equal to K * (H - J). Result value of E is -0.4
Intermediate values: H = 3.78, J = 3.96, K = 2.36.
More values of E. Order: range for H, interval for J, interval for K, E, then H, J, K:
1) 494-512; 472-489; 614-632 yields -0.4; 3.75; 3.86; 3.99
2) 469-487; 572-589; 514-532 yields 0.2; 3.74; 3.70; 3.63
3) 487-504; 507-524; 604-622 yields 1.1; 3.94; 3.67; 3.92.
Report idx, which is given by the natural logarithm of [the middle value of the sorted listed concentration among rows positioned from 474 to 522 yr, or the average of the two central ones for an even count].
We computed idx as 1.32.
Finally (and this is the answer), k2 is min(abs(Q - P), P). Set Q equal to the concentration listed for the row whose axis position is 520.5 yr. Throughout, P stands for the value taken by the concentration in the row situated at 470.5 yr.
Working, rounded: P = 3.289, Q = 3.748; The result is 0.46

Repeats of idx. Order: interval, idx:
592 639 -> 1.36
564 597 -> 1.31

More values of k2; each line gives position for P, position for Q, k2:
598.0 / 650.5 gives 0.17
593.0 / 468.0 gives 0.72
